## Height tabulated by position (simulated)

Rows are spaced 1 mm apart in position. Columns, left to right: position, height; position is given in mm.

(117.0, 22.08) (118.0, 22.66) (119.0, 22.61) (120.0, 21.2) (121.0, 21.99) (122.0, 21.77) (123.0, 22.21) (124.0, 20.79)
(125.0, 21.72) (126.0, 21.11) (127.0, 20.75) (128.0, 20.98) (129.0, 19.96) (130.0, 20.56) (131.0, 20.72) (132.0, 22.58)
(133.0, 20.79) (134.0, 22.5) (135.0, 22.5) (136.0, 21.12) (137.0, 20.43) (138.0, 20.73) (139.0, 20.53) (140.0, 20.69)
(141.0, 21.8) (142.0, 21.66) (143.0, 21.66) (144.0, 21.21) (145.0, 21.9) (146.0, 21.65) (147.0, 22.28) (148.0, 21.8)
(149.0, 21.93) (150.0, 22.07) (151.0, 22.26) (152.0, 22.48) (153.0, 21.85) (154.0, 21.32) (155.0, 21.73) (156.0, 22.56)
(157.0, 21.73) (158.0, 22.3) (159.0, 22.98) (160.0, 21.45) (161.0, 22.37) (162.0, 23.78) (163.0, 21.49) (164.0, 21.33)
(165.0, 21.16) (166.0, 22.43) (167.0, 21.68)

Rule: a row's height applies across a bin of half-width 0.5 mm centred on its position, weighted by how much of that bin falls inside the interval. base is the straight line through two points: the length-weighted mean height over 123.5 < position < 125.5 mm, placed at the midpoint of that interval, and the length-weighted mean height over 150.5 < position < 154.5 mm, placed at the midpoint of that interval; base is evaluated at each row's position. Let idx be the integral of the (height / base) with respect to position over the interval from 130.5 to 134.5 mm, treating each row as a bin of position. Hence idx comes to 4.0 mm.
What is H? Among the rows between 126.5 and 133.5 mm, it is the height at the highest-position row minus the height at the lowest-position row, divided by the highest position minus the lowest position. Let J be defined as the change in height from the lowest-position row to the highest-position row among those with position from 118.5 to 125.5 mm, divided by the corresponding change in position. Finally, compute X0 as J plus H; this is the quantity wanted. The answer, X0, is -0.1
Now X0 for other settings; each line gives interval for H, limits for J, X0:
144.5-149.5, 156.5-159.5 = 0.6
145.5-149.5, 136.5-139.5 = 0.1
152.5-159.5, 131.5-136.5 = -0.2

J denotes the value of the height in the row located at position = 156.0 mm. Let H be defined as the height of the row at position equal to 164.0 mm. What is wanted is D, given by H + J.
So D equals 43.9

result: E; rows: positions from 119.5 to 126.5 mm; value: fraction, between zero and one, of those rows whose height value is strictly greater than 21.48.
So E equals 0.57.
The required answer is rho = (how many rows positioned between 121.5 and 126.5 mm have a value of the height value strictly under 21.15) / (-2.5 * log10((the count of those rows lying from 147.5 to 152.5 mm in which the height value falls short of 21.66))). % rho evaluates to 0.0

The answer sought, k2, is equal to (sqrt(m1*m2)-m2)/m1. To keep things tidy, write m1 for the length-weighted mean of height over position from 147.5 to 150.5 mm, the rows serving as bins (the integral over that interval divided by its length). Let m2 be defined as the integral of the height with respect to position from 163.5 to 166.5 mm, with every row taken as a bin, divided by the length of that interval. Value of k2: 0.007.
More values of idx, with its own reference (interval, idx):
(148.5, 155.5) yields 7.0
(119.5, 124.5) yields 5.1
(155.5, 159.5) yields 4.1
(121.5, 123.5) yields 2.1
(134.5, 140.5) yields 5.8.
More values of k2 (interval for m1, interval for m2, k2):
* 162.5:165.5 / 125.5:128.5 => 0.009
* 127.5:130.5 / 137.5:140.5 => -0.004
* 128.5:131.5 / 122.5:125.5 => -0.029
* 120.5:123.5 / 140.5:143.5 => 0.006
